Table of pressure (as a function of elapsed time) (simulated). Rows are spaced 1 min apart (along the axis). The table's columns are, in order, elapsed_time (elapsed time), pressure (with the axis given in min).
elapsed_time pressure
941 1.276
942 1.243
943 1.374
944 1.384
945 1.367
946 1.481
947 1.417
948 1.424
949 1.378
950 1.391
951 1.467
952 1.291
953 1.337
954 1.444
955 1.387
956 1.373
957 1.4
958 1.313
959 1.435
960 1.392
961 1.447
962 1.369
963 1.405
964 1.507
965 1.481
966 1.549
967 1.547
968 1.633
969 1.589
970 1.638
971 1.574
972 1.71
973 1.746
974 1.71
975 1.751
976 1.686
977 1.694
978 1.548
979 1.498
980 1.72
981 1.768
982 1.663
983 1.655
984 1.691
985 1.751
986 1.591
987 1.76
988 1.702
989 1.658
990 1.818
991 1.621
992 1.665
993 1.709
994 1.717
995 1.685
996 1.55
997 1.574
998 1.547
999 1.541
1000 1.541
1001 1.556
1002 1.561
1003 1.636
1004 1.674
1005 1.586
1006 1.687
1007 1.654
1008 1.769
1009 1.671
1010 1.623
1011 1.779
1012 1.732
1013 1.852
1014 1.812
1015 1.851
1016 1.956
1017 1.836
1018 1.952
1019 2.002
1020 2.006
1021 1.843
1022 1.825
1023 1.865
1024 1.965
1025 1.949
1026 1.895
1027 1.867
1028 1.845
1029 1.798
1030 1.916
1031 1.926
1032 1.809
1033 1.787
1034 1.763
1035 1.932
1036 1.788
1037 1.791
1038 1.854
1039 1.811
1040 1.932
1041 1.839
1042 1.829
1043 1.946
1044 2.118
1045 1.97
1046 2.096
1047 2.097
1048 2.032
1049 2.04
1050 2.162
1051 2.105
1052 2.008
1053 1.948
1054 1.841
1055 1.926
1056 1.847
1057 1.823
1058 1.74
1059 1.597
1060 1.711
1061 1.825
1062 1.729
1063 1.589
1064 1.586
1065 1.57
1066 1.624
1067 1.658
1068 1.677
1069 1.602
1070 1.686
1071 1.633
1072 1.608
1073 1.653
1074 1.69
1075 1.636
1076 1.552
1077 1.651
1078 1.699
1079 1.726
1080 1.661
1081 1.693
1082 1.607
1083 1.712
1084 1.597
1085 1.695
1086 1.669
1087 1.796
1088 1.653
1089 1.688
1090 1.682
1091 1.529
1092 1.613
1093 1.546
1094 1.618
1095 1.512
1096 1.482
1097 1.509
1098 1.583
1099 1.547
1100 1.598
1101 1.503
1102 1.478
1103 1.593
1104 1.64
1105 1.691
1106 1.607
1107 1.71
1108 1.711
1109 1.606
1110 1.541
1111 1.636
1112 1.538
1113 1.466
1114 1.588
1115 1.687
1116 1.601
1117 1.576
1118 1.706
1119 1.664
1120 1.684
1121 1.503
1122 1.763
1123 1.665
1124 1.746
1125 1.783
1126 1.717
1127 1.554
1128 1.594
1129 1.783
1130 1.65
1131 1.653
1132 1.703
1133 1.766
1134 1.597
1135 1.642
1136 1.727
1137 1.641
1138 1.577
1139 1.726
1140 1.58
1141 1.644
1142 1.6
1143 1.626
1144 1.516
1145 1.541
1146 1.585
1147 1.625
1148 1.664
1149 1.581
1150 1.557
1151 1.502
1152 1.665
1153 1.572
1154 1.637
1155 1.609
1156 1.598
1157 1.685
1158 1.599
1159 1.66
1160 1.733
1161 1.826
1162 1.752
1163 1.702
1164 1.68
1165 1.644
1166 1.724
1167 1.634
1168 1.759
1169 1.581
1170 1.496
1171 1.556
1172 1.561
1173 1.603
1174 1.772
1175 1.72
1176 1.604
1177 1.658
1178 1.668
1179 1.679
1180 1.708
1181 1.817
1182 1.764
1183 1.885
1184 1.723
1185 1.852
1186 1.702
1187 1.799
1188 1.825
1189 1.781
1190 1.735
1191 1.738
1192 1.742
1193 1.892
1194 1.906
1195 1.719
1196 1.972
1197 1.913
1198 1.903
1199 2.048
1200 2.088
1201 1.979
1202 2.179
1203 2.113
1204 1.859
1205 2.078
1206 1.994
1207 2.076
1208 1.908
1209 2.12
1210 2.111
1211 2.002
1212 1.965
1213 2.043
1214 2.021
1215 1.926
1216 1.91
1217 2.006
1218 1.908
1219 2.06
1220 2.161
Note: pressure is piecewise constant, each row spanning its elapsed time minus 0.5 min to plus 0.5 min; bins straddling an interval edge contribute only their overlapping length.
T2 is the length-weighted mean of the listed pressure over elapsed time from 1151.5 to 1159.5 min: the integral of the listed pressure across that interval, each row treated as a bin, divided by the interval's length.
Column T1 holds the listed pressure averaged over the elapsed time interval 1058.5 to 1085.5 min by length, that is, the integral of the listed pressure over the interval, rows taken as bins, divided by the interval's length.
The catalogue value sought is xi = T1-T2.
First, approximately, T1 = 1.65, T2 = 1.63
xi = 0.03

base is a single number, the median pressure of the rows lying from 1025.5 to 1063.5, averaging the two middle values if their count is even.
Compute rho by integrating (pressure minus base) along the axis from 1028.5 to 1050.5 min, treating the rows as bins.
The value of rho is 1.5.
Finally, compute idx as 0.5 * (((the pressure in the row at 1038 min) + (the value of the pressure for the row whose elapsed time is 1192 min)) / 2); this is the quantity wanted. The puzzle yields 0.90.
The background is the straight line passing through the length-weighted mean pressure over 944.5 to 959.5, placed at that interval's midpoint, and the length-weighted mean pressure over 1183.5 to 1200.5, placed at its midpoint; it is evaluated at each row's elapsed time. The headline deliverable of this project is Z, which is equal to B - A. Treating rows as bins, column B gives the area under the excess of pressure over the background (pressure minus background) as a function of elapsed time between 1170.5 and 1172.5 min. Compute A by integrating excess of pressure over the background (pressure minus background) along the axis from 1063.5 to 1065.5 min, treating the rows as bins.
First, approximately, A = -0.05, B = -0.5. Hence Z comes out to -0.44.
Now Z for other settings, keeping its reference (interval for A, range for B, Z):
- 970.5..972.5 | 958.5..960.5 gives -0.41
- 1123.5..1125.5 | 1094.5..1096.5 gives -0.43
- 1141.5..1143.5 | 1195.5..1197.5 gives 0.46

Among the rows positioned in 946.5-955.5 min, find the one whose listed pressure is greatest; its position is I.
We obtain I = 951 min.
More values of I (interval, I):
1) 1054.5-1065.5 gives 1055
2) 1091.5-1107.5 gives 1107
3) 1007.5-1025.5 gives 1020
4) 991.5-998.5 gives 994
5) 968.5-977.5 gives 975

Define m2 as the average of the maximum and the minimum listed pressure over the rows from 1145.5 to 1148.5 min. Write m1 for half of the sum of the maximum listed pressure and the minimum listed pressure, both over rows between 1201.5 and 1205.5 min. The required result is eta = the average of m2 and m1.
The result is 1.82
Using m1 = 2.02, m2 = 1.62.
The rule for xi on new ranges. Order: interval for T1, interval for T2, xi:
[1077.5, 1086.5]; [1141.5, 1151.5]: 0.09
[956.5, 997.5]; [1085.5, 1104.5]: 0.02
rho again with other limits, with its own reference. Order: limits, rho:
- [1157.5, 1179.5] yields -4.1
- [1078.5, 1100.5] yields -5.0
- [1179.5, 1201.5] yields -0.2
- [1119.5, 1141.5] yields -4.0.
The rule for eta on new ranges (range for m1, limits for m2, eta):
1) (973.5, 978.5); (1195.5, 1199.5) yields 1.81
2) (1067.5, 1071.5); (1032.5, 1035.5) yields 1.75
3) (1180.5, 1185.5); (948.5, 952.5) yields 1.59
